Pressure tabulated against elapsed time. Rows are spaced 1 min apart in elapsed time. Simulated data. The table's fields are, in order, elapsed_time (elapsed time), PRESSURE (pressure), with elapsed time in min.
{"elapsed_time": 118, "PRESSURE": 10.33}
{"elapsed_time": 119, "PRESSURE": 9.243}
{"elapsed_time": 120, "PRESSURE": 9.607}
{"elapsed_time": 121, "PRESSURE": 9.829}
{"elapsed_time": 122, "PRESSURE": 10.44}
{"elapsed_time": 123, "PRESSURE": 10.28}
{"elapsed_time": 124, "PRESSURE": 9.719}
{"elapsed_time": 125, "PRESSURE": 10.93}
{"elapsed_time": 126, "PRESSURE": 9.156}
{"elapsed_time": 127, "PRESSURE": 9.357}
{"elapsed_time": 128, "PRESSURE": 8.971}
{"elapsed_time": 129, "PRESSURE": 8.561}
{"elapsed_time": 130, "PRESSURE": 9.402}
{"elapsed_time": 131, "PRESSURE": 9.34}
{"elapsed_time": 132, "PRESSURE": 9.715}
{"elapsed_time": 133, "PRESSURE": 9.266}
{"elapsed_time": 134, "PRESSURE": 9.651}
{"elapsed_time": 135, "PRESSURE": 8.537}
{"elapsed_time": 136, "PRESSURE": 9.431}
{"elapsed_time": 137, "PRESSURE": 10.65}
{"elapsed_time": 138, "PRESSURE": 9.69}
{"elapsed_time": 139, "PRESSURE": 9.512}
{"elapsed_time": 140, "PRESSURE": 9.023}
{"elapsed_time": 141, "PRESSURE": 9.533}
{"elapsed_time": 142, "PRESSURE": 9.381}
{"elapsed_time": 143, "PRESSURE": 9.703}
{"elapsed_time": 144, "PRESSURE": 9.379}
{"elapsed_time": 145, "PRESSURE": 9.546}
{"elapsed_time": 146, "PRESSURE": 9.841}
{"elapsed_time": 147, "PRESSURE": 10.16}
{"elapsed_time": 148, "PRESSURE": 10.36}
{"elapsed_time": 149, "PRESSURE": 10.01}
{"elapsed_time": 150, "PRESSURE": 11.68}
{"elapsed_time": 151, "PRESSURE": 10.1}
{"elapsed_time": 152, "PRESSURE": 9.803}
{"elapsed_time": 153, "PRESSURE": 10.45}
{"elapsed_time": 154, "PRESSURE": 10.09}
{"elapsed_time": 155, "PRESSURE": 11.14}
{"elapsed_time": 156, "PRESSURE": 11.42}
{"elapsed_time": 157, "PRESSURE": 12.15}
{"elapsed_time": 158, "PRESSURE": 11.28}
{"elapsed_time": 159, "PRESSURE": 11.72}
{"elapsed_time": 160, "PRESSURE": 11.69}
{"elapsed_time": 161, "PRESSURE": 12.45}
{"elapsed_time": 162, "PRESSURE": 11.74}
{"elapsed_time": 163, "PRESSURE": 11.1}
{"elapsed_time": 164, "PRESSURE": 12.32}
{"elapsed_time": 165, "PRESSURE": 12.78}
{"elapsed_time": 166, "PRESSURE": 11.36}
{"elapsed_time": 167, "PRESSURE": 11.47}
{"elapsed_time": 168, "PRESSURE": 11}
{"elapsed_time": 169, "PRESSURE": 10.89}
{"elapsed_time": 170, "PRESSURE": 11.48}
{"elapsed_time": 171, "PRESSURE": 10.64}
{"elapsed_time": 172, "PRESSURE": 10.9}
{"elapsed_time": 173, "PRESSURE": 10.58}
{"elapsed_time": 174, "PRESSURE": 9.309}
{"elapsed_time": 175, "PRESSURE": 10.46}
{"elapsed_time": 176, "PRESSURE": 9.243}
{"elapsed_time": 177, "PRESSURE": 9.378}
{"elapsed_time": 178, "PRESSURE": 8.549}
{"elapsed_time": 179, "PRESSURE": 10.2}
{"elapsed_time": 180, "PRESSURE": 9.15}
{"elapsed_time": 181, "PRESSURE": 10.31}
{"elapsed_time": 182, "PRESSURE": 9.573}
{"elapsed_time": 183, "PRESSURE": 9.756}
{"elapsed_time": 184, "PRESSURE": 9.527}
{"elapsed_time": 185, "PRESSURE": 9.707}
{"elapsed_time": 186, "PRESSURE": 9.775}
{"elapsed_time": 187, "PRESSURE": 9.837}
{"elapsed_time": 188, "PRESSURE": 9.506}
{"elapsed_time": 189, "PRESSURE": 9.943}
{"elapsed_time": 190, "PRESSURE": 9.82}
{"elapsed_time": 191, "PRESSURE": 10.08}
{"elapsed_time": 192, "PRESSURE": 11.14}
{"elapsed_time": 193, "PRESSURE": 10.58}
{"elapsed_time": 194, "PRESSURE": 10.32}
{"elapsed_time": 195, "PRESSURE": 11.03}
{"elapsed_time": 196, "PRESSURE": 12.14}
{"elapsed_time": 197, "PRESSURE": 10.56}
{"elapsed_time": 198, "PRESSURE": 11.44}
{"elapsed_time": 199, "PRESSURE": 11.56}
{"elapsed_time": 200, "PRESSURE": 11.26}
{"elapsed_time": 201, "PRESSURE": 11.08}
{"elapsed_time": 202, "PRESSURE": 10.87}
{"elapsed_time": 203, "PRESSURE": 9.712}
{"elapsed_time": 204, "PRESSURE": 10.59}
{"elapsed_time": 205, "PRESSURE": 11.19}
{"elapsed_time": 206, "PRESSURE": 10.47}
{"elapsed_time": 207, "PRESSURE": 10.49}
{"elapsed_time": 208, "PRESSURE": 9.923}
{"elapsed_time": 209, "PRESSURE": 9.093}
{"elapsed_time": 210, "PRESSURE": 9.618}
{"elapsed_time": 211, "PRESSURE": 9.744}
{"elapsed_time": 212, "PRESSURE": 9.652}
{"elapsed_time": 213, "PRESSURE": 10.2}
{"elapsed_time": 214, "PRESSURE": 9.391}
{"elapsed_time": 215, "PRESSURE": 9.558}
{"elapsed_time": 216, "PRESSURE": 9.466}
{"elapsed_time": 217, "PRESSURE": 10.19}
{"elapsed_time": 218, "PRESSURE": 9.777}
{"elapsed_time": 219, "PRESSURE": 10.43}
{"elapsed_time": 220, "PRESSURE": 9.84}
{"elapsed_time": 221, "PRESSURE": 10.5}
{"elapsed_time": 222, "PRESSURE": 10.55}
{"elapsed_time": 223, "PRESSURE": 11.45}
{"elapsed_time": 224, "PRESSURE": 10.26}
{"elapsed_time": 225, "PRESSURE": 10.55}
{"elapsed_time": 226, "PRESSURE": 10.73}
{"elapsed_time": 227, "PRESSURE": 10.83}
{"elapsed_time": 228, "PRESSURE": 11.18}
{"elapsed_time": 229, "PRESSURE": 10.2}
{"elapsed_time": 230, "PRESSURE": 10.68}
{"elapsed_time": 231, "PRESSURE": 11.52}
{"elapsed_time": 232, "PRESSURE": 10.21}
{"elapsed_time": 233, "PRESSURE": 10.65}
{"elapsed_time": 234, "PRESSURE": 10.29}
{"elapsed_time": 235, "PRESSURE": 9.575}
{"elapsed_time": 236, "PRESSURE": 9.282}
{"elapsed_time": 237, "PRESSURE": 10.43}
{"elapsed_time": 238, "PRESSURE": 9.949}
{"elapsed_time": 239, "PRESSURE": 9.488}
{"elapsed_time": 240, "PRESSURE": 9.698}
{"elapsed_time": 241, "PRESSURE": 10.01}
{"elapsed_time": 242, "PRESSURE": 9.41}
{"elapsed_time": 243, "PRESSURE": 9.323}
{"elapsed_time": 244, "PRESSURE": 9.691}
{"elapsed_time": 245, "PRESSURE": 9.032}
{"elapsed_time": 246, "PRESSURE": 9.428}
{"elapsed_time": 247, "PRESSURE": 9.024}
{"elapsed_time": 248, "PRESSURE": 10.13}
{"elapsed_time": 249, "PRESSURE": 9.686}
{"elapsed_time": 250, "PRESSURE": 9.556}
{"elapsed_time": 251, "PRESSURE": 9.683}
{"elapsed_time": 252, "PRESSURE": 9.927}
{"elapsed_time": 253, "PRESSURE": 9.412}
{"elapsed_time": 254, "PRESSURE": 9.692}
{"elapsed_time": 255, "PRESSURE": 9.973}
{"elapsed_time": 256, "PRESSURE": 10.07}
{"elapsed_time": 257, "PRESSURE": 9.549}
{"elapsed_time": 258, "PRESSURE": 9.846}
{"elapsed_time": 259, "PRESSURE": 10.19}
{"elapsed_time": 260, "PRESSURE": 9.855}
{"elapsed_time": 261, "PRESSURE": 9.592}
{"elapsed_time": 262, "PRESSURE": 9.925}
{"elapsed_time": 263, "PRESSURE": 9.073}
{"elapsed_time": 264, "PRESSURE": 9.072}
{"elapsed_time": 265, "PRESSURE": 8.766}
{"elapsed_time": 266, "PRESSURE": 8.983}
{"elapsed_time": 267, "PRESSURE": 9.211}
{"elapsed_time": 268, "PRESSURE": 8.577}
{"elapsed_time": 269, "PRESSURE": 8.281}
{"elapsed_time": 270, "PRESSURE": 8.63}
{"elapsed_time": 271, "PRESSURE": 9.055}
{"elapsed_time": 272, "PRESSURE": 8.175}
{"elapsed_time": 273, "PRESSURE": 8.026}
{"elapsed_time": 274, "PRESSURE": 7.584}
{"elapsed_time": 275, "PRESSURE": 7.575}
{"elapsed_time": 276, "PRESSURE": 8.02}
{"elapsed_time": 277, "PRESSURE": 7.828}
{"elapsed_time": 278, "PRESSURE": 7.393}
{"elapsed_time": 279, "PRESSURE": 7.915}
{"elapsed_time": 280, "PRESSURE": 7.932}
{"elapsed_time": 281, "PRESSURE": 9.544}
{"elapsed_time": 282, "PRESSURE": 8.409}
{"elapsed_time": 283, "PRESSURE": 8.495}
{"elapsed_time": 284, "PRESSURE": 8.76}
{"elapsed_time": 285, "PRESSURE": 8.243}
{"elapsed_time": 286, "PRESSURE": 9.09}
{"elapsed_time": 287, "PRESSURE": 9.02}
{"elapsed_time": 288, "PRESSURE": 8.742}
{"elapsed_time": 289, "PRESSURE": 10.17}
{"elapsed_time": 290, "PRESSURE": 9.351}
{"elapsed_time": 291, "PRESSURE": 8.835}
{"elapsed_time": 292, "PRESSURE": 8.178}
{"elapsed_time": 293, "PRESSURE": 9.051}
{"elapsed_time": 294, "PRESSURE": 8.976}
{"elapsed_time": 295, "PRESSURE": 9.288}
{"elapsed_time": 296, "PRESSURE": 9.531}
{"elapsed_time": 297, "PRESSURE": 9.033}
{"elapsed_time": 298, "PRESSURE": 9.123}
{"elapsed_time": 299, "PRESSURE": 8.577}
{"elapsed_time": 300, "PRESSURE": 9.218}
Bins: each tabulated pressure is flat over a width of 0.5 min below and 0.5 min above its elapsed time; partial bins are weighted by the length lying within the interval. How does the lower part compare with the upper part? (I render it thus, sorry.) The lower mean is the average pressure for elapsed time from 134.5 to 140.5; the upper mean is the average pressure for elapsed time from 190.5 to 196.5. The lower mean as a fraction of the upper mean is 0.87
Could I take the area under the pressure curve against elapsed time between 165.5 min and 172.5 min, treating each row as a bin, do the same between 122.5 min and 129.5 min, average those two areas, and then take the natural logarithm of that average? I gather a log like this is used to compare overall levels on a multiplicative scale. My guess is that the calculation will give 4.28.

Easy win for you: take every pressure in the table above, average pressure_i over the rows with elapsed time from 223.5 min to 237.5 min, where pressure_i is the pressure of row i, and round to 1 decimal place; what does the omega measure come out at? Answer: 10.5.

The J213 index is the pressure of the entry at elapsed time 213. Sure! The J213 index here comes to 10.2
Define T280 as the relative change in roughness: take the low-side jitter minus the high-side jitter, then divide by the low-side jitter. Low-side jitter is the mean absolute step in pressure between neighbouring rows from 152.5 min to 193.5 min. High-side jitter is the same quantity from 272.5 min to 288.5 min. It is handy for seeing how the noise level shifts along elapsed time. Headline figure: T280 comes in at 0.25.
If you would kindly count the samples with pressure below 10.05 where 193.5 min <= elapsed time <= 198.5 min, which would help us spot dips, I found 0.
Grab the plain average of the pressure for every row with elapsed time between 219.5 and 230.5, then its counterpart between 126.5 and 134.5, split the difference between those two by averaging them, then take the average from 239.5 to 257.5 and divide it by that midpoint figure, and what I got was 0.968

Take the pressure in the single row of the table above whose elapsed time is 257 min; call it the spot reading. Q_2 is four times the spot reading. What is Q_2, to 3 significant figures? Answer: 38.2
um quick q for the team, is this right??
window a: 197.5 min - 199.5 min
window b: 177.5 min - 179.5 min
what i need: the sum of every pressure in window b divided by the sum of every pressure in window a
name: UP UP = 0.82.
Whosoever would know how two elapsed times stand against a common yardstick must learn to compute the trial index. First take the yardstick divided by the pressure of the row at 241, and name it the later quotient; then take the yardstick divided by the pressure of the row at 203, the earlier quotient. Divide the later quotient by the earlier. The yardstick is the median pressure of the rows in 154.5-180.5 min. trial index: 0.97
